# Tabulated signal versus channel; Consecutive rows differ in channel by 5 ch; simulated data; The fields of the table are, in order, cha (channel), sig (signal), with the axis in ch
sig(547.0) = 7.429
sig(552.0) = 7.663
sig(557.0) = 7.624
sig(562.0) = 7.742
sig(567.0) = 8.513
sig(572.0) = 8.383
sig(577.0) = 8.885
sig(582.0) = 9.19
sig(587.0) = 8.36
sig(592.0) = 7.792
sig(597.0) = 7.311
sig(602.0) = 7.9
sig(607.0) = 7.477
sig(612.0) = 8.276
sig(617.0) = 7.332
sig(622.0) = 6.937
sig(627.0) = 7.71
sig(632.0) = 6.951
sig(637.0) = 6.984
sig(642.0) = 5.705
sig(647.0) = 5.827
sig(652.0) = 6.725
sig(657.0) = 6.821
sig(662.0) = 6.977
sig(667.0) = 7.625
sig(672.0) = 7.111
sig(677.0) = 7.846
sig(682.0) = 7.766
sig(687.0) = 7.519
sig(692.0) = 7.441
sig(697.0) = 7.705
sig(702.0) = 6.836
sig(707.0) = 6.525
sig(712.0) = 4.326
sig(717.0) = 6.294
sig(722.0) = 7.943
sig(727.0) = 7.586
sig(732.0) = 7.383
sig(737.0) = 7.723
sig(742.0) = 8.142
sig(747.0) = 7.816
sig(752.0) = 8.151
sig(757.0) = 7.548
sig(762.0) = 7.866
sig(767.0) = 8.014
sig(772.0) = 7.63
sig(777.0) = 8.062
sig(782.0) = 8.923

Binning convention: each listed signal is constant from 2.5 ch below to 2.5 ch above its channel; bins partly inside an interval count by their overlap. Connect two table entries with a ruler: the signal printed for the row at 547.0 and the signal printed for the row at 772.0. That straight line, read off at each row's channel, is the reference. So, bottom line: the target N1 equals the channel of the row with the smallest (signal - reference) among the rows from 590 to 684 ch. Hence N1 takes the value 642.0 ch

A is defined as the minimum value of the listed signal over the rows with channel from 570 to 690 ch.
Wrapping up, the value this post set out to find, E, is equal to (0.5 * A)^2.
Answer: 8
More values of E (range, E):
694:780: 5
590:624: 12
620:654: 8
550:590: 15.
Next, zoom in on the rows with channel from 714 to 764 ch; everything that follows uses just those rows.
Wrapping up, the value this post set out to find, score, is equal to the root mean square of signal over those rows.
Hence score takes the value 7.7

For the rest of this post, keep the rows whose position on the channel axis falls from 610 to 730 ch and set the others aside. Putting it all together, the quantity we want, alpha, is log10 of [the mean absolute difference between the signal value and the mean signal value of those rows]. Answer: -0.2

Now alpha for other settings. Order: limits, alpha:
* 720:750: -0.7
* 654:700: -0.5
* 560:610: -0.3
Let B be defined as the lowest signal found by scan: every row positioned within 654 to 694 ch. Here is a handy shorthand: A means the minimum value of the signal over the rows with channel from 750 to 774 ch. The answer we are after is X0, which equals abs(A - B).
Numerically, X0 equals 0.7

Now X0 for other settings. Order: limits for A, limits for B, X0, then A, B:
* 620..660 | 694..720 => 1.4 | 5.705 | 4.326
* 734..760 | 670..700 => 0.4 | 7.548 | 7.111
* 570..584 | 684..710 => 1.9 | 8.383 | 6.525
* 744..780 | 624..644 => 1.8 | 7.548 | 5.705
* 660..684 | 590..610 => 0.3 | 6.977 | 7.311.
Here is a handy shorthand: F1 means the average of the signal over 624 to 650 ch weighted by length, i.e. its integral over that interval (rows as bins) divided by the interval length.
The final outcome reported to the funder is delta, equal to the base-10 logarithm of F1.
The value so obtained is 0.82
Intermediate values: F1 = 6.6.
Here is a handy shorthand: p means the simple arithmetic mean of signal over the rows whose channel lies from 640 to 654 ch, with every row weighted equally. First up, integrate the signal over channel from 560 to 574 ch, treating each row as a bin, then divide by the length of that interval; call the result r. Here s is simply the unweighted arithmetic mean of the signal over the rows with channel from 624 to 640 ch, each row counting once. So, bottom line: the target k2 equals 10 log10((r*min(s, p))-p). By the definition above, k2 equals 16.4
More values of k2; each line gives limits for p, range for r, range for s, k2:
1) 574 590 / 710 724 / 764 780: 16.0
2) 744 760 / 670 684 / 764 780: 17.1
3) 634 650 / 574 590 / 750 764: 16.8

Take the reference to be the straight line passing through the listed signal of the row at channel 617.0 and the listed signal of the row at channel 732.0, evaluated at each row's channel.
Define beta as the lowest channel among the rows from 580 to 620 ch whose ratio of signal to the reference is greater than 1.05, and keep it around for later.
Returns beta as 582.0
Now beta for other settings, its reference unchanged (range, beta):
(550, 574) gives 562.0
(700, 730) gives 722.0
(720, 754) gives 722.0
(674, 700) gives 677.0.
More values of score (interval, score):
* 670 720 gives 7.0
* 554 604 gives 8.2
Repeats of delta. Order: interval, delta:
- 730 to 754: 0.89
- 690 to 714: 0.82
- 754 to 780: 0.89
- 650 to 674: 0.85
